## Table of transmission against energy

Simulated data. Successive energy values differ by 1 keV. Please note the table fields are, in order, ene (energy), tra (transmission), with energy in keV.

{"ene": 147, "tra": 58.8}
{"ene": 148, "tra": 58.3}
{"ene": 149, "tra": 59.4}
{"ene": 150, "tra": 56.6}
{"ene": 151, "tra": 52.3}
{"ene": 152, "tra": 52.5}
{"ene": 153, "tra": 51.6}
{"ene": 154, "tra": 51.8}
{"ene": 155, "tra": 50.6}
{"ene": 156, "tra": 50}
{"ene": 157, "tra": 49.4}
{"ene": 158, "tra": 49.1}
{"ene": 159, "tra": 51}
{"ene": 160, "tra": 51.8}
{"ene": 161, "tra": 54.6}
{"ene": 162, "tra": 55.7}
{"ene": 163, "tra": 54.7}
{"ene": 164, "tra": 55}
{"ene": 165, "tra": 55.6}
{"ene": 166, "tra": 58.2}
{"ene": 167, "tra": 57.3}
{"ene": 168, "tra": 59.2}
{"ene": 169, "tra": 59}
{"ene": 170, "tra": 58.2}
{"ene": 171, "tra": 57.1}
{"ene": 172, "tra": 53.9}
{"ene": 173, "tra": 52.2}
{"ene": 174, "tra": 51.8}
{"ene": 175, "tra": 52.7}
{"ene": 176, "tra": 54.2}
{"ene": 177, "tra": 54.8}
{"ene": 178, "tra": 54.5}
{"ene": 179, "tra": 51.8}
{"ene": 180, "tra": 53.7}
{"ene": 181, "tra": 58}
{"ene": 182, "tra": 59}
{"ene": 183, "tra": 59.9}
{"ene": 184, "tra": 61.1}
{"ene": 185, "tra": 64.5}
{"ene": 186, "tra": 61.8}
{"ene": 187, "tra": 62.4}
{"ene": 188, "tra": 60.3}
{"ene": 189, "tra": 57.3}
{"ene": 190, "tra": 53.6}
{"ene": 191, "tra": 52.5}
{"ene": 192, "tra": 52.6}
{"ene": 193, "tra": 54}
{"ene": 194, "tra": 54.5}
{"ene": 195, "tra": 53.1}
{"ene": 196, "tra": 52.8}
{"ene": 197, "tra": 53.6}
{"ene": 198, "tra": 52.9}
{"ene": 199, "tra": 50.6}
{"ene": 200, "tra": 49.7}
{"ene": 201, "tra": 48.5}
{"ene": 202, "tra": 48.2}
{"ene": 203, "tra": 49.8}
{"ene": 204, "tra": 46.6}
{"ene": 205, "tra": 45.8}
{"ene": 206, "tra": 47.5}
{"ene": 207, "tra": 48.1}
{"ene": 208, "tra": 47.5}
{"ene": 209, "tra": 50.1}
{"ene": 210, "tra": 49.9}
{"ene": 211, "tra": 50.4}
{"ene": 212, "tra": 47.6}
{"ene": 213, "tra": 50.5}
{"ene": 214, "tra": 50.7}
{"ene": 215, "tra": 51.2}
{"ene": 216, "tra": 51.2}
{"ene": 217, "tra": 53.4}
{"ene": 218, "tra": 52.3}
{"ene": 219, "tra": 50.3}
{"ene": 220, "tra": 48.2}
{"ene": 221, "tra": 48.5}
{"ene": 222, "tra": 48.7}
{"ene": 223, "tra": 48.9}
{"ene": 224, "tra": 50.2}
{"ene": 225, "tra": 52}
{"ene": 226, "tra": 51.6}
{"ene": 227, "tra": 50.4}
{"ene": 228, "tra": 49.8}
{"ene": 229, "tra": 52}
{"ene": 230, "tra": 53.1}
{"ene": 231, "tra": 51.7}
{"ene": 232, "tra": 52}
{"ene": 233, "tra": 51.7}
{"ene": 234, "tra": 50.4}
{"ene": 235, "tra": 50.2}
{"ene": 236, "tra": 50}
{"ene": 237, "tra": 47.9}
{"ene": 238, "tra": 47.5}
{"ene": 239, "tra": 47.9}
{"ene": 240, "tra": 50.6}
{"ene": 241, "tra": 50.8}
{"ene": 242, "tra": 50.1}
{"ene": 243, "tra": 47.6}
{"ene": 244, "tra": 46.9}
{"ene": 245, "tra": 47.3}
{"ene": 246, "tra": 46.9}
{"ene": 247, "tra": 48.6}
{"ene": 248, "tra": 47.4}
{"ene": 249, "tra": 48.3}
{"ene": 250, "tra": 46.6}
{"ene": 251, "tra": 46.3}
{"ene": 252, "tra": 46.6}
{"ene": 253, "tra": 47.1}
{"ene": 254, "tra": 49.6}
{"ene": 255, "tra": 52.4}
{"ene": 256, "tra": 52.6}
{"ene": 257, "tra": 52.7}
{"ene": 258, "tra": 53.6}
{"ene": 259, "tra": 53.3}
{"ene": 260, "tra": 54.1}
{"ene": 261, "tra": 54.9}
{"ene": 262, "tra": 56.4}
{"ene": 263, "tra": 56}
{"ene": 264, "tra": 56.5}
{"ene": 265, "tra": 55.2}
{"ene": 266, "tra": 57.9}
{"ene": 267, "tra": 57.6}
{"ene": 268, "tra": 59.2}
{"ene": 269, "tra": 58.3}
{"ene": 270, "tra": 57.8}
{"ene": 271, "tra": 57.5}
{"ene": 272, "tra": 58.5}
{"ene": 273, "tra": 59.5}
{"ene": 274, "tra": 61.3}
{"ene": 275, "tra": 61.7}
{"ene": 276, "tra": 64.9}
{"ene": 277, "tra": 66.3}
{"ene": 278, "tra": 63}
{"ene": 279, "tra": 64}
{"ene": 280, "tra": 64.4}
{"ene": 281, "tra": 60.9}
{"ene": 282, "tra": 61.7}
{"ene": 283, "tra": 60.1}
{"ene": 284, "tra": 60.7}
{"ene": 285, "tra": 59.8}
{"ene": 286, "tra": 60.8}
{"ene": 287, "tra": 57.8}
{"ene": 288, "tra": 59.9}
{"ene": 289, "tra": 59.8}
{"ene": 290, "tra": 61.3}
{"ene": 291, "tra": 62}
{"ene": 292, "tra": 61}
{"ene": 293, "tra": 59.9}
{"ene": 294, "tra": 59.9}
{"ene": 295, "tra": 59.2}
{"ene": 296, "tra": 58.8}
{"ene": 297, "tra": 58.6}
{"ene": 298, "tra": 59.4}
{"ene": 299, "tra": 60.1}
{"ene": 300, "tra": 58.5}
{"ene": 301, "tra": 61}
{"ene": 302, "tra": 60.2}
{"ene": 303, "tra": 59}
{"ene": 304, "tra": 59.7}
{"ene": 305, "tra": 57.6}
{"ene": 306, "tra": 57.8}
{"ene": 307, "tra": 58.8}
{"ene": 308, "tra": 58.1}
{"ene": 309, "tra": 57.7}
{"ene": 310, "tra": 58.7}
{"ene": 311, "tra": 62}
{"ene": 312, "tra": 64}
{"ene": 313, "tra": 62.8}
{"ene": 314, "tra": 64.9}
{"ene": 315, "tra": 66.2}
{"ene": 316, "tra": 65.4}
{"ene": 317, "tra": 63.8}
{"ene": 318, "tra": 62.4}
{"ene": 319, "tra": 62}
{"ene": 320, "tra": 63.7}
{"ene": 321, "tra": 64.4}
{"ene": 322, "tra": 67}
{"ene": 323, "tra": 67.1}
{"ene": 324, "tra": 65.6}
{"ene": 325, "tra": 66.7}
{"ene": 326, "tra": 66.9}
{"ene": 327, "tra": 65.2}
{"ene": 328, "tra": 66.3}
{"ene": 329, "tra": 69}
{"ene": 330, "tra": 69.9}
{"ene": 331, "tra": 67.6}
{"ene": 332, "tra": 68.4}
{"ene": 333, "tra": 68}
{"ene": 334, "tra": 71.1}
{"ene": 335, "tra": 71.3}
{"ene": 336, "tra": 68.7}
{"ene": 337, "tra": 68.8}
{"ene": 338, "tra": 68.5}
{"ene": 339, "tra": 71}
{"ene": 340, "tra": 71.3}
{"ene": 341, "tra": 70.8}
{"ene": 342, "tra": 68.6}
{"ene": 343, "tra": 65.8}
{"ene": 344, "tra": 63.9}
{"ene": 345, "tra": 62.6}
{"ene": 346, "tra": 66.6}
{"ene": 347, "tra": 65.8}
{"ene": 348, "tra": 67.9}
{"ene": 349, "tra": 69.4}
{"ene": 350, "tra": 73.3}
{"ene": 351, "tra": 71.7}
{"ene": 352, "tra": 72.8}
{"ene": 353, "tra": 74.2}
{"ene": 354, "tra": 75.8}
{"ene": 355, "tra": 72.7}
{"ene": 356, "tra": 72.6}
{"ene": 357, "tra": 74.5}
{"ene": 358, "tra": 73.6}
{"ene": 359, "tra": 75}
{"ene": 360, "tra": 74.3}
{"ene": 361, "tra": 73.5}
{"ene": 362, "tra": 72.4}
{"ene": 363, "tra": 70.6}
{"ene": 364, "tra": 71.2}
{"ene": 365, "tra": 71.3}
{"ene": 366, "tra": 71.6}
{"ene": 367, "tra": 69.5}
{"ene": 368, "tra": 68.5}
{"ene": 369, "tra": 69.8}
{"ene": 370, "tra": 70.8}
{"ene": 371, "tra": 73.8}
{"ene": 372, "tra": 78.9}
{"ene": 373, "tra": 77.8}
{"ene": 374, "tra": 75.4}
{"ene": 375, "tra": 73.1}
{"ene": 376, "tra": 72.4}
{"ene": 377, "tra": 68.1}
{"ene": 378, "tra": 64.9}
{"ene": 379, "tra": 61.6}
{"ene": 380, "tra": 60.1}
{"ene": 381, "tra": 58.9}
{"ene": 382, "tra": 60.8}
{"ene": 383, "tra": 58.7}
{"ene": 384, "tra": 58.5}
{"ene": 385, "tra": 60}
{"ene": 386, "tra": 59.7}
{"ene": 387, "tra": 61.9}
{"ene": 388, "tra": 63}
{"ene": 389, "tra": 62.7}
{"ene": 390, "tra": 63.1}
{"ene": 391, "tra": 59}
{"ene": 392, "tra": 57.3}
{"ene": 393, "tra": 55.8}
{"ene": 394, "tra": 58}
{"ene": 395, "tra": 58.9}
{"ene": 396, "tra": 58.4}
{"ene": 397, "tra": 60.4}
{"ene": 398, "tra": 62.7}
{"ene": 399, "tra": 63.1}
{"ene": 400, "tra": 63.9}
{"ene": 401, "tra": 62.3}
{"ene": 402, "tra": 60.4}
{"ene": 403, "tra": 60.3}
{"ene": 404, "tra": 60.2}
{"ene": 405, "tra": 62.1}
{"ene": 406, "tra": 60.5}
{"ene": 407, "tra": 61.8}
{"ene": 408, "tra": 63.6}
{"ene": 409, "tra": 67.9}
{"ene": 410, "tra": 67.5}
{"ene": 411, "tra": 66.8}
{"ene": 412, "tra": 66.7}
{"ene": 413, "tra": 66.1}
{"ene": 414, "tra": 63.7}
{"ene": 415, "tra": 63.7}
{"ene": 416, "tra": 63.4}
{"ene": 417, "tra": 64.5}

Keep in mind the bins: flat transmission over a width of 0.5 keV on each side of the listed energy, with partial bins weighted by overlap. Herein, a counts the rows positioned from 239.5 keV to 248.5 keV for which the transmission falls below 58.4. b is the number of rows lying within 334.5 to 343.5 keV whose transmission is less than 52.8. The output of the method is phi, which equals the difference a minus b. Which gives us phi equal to 9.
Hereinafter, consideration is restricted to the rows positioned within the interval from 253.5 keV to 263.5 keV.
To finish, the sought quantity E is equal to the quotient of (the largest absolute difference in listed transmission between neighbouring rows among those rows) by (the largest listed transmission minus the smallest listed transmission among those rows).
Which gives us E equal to 0.41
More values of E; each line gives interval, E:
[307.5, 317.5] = 0.39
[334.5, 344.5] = 0.38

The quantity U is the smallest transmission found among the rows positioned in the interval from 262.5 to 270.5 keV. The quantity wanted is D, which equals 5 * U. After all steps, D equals 276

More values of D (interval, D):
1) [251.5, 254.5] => 233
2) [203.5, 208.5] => 229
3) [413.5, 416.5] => 317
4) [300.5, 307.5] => 288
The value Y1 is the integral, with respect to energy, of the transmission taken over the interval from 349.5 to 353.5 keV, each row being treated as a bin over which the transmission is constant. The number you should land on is 292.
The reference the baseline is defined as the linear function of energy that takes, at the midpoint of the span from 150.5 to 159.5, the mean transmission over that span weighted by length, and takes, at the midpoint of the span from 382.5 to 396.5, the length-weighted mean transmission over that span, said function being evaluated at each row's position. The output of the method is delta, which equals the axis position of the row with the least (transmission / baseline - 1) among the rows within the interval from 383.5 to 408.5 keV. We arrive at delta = 393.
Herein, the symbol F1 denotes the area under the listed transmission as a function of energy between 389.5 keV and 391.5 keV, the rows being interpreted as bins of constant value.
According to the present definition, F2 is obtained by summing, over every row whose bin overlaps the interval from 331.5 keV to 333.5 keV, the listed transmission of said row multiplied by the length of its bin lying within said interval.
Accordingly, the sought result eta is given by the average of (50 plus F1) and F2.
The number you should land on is 154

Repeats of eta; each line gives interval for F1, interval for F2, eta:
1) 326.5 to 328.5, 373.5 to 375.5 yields 165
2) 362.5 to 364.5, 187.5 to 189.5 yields 155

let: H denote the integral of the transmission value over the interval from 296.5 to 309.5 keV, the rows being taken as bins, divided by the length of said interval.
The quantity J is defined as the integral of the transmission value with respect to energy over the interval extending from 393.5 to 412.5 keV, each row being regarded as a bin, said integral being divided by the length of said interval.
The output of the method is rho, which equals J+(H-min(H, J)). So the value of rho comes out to 62.4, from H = 59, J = 62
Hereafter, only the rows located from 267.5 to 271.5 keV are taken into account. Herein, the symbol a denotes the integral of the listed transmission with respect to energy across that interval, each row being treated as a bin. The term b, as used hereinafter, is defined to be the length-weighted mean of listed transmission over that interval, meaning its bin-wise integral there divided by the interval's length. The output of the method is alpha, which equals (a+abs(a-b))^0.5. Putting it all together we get 20.2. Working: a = 233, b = 58.2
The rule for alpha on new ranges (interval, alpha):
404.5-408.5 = 20.8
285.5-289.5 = 20.4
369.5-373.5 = 23.0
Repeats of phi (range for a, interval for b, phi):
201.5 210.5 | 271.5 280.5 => 9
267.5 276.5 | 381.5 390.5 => 3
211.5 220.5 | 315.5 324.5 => 9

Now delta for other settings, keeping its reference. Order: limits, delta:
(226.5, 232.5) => 228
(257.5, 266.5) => 259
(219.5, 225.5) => 220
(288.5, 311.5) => 309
